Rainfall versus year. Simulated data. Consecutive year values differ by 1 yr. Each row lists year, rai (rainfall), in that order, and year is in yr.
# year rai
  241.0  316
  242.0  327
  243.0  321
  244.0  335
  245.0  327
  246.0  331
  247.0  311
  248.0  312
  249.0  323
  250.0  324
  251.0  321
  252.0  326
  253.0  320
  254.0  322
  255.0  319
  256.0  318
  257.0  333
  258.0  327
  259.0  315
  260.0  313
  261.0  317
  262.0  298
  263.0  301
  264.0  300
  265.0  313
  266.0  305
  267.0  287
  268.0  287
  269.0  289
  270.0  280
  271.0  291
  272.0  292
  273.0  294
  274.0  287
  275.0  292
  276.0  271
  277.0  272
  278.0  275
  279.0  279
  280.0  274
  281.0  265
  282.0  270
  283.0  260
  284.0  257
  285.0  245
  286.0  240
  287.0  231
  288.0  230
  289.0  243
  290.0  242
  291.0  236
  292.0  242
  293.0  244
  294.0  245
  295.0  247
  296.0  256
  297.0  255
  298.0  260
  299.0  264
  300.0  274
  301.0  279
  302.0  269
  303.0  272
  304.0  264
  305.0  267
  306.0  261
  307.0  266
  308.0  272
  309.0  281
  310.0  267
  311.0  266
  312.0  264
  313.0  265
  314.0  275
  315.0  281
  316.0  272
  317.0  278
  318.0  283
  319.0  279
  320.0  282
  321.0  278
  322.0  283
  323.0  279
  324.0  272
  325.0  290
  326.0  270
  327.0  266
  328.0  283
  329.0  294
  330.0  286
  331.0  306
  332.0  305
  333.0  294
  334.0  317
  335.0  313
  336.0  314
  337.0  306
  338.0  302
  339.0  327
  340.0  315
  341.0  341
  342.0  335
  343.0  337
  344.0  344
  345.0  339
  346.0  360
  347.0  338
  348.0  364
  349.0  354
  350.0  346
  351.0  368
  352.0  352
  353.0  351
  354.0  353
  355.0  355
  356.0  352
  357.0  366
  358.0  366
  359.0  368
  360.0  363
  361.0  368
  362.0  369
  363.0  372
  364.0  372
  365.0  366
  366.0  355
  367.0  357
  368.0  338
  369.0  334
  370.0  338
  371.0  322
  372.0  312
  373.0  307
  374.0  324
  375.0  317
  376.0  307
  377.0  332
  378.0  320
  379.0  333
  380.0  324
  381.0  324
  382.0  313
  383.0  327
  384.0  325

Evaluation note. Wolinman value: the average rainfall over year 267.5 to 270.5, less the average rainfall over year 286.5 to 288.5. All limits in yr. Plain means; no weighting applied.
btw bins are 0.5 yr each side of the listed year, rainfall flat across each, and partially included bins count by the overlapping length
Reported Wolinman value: 55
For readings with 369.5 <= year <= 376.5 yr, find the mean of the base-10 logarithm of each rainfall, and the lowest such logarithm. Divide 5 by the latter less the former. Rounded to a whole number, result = -328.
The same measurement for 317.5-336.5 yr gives -140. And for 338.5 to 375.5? -95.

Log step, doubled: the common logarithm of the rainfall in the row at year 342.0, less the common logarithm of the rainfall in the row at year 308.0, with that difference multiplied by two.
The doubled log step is 0.18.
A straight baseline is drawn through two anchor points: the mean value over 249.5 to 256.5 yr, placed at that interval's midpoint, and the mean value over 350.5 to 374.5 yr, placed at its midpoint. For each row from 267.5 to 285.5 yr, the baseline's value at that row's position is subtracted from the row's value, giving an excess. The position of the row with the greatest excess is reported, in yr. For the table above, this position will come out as 273.0 yr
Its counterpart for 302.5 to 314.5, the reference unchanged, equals 309.0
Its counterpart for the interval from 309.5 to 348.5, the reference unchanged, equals 348.0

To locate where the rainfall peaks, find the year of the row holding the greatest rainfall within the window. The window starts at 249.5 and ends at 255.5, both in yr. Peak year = 252.0 yr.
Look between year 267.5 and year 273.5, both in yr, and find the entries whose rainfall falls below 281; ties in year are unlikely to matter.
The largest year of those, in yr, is 270.0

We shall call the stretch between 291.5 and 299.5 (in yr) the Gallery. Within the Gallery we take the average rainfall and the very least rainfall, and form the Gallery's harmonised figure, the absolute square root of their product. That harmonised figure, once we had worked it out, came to 247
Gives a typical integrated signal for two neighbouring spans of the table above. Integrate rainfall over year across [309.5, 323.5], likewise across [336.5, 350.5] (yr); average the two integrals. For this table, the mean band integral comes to 4280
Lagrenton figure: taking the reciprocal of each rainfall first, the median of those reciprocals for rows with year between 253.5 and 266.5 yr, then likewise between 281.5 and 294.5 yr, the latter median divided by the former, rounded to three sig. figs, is 1.30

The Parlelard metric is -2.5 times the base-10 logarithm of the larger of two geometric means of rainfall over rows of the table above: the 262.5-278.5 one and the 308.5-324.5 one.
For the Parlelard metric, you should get -6.15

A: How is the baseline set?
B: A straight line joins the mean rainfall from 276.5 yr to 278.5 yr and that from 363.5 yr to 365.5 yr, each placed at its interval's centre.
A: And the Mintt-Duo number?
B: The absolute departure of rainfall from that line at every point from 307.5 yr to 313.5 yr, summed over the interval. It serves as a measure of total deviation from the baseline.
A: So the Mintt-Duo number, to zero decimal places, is 243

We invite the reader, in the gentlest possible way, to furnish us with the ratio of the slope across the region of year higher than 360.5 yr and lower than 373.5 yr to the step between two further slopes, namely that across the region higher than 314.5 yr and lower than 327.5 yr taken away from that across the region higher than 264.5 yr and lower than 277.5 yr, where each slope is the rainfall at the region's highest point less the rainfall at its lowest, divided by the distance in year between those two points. 2.3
